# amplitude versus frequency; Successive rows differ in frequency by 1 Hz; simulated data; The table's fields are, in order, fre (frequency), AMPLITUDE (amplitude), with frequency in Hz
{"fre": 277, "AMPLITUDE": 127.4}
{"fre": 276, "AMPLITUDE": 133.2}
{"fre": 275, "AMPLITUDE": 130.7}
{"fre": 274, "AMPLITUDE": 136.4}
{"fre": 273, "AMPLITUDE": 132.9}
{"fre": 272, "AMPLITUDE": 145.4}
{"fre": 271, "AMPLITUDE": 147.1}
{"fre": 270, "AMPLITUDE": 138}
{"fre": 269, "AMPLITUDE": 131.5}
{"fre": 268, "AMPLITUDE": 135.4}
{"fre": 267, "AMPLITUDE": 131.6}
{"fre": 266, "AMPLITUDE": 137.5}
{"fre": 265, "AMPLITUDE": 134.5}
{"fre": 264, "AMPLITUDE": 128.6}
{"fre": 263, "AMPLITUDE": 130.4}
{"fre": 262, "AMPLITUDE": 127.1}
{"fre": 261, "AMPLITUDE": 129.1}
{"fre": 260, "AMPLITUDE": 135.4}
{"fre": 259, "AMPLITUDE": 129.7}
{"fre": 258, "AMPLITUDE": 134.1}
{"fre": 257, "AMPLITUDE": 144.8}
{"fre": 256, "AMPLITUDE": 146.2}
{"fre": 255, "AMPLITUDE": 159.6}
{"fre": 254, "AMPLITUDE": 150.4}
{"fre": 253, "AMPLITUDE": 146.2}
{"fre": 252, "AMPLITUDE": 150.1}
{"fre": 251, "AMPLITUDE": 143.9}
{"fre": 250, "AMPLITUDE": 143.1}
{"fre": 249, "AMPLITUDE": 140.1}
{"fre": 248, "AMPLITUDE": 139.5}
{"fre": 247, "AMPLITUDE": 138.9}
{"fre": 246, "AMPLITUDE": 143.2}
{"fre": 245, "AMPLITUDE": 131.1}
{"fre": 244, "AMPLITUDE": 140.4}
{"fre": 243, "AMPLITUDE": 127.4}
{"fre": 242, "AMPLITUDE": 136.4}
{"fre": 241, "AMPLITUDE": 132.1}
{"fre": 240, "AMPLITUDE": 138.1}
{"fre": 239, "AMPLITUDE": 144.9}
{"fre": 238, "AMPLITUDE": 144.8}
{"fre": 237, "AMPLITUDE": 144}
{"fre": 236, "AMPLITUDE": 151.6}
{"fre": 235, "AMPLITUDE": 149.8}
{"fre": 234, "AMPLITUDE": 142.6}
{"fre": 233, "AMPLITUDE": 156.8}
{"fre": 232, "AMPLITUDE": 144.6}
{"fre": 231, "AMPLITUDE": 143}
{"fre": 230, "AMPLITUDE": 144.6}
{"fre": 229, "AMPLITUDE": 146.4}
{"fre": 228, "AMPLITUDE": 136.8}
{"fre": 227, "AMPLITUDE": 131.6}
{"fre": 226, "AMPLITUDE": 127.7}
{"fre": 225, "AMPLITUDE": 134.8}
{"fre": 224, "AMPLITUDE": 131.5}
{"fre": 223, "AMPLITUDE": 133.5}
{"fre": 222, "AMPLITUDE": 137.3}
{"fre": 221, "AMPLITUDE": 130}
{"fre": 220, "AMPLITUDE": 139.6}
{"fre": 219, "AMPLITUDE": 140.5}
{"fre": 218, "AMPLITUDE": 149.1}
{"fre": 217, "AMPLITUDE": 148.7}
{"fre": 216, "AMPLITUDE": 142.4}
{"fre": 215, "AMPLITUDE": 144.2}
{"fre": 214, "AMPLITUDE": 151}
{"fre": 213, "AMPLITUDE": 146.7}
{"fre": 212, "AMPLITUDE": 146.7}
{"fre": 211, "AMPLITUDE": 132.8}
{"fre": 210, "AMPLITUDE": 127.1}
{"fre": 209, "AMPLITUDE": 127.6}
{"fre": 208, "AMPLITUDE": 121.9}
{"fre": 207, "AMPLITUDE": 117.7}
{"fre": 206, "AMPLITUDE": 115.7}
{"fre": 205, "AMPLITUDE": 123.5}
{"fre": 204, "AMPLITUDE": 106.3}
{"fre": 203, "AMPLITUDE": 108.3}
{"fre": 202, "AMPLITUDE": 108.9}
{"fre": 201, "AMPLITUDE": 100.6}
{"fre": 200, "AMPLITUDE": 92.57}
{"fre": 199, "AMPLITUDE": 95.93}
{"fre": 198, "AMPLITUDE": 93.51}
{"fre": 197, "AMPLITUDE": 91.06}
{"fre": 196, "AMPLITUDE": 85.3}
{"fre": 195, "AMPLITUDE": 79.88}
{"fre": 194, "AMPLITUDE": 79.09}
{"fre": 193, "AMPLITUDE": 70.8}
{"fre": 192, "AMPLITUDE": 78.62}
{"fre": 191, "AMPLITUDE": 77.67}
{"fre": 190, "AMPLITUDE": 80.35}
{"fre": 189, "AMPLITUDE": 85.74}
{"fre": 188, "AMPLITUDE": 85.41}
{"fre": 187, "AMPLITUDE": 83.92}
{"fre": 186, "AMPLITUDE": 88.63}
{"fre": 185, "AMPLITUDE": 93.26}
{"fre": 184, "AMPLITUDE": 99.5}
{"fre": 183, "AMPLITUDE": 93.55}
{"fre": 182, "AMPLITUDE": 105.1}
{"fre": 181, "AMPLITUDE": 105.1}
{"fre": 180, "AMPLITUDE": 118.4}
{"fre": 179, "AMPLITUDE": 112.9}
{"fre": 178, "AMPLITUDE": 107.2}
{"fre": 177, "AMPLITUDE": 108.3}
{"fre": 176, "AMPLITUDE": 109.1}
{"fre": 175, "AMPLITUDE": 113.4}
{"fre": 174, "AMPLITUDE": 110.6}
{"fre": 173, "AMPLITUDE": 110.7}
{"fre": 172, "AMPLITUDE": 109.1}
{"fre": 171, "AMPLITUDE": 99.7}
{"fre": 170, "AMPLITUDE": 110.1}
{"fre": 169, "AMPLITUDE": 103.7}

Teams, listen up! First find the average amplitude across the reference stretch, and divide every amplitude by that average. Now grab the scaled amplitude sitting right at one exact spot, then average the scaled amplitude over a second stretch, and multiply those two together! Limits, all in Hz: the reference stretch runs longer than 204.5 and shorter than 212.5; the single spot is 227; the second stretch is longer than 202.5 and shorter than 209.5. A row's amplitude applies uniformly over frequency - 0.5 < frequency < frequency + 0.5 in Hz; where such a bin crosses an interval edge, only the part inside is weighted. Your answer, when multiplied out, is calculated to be 0.96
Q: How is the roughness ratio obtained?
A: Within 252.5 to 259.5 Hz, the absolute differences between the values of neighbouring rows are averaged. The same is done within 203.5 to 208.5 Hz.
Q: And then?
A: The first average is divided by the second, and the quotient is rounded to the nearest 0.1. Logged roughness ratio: 0.9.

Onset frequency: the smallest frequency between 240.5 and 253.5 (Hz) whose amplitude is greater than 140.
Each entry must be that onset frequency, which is 244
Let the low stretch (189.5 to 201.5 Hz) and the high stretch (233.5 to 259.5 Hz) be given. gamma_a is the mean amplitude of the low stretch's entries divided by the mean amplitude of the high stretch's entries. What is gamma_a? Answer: 0.60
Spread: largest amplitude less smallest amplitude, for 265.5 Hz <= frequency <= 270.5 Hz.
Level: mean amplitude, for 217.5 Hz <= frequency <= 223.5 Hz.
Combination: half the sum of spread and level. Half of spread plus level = 72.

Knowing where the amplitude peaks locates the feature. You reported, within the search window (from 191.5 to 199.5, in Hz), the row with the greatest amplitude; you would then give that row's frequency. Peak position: 199 Hz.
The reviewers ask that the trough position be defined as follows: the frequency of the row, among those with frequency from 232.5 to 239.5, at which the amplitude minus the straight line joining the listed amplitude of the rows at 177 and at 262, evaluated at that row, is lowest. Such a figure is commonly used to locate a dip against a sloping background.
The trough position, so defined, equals 234 Hz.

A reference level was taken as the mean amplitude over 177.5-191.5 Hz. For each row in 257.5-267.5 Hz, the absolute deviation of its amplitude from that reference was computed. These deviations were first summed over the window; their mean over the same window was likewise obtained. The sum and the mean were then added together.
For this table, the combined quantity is 400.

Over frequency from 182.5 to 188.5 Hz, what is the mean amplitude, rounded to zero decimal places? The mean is 91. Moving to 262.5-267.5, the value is 133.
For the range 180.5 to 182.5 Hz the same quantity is 105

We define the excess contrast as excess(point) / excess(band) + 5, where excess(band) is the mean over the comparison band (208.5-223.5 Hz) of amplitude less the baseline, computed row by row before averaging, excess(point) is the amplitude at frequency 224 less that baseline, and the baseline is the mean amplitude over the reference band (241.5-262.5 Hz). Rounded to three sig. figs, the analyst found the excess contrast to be 288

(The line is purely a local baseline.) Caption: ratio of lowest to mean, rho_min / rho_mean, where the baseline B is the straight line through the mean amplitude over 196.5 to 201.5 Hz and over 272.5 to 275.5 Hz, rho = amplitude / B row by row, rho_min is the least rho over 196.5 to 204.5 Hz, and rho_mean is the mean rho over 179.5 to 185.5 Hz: 0.82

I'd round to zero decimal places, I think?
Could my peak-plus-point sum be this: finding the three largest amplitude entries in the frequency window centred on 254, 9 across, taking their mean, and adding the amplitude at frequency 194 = 232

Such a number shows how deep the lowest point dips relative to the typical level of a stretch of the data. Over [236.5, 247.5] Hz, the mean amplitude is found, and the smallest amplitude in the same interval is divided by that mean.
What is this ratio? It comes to 0.921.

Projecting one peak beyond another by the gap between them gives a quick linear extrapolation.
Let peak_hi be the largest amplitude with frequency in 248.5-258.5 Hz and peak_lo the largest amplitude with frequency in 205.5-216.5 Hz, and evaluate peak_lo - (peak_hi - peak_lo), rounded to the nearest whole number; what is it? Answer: 142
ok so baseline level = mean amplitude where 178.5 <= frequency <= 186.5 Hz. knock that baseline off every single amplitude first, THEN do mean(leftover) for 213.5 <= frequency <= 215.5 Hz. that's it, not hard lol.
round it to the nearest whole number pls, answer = 46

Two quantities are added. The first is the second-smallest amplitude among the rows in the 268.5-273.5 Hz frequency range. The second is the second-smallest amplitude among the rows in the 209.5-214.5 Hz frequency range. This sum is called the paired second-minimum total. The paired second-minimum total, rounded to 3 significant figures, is 266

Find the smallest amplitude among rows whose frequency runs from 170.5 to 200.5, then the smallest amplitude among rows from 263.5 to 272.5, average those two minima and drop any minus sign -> 100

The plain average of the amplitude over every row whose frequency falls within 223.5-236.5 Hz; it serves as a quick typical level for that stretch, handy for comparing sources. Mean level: 142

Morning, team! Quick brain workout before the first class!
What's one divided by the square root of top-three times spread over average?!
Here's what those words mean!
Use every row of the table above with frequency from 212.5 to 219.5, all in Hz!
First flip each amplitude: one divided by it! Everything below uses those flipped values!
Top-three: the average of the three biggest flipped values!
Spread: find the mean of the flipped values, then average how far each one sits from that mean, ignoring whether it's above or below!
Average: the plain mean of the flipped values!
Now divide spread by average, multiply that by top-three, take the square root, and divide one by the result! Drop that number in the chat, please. 81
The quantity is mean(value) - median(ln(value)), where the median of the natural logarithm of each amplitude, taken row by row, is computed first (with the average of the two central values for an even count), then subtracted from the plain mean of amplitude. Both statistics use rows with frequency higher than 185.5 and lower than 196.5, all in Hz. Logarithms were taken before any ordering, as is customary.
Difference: 77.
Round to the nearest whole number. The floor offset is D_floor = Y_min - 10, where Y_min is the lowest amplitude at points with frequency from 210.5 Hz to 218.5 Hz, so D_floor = 123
